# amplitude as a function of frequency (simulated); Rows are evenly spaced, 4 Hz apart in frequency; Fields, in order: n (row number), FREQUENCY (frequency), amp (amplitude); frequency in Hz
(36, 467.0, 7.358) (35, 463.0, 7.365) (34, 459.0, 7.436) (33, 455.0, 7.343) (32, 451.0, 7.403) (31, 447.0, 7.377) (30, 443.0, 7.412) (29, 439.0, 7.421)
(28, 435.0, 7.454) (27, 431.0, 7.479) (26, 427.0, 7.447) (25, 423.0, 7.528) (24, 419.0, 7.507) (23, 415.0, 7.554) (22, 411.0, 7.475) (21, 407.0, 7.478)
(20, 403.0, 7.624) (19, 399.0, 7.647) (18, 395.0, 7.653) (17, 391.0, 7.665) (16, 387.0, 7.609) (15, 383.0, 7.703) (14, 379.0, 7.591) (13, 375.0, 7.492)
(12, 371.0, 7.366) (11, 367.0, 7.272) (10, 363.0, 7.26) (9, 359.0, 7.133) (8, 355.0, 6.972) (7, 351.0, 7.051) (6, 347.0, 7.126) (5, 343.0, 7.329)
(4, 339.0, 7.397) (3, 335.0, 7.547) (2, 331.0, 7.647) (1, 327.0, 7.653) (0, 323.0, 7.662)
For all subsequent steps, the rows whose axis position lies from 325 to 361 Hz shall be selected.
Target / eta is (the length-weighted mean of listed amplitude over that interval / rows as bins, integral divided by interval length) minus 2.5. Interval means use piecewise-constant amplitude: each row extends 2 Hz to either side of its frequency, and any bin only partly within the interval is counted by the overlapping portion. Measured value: 4.82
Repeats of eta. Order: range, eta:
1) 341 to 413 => 4.91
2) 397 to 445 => 5.00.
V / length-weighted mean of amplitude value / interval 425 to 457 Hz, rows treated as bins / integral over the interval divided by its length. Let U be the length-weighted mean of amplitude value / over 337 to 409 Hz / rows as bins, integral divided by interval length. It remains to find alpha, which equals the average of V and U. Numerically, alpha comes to 7.41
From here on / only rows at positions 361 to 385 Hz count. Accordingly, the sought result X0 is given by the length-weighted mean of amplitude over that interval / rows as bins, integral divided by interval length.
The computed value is 7.45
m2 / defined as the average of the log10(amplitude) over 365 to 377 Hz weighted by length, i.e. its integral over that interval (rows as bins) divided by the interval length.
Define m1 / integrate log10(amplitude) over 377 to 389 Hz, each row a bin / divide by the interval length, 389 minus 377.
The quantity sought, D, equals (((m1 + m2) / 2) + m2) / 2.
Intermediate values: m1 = 0.883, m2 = 0.868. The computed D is 0.8716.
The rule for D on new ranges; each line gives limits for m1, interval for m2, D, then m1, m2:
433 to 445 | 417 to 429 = 0.8738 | 0.871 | 0.875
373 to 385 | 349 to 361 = 0.8563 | 0.881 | 0.848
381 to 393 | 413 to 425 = 0.8786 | 0.884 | 0.877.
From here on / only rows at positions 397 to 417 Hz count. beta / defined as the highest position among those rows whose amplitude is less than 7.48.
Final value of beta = 411.0 Hz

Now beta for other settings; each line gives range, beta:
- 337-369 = 367.0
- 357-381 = 371.0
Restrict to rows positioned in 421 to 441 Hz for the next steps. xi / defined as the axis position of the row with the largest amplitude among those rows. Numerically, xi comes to 423.0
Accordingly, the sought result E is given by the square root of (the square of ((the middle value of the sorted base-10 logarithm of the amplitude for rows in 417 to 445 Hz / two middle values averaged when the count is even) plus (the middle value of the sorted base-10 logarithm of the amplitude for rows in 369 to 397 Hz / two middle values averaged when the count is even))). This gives 1.75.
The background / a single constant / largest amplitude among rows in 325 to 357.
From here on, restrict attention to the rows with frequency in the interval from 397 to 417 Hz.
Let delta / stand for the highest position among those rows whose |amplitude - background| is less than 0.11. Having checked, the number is 415.0 Hz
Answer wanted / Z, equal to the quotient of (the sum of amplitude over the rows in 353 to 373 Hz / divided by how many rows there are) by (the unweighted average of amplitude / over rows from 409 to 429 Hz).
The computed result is 0.960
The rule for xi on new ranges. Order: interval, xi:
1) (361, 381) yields 379.0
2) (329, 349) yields 331.0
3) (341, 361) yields 343.0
